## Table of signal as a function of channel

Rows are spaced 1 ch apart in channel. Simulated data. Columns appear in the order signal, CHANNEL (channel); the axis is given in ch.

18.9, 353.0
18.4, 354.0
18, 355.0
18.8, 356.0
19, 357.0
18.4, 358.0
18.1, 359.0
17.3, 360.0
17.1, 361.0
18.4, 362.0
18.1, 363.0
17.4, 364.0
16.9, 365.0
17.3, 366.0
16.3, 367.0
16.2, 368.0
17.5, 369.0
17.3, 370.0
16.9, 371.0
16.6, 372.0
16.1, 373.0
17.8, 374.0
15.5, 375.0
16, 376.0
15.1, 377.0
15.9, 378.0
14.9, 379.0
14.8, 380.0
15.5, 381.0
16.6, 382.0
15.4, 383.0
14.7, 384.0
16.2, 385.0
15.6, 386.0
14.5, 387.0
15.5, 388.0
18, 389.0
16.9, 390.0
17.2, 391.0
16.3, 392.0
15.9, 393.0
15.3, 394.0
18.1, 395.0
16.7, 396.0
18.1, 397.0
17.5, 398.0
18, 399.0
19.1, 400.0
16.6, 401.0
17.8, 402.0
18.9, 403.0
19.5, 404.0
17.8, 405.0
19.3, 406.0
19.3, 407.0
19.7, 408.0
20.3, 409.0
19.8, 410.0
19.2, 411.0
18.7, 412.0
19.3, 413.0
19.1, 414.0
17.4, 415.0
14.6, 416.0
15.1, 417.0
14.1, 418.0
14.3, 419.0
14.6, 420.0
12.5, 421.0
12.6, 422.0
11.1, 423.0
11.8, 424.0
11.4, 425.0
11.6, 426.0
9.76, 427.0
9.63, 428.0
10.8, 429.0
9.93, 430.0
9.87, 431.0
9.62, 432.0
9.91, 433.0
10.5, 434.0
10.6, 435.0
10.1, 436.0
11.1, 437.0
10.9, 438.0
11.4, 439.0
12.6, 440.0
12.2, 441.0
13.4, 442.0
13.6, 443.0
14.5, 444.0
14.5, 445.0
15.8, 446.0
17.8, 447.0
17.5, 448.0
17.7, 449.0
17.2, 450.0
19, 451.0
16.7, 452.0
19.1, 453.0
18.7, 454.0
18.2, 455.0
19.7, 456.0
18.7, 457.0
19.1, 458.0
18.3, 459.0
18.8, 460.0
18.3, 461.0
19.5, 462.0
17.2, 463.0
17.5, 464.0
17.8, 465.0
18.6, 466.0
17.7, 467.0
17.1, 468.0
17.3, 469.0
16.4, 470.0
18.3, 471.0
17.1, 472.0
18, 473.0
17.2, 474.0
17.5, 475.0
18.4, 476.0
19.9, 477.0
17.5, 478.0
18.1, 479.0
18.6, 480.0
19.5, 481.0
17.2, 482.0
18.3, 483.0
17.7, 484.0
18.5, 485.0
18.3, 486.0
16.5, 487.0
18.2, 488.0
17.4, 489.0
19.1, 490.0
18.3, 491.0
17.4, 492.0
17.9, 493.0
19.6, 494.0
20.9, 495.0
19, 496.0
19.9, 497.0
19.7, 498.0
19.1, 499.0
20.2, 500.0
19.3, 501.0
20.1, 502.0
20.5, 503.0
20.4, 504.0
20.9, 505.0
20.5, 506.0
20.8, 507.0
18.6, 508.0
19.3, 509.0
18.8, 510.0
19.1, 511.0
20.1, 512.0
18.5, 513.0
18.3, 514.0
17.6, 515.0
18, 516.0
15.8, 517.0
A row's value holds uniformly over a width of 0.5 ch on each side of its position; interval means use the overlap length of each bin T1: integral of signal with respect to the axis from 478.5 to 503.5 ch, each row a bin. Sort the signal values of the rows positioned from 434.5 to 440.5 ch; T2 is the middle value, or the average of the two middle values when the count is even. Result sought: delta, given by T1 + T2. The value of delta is 480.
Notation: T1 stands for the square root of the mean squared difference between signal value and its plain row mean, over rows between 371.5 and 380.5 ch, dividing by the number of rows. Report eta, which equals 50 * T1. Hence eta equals 45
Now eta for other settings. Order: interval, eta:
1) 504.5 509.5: 46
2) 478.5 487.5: 41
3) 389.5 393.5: 25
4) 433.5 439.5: 21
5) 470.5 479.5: 40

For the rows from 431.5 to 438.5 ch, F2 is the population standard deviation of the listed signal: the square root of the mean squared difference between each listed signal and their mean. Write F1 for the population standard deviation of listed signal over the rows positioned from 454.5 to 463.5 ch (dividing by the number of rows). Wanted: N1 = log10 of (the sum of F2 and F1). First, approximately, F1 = 0.72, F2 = 0.5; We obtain 0.08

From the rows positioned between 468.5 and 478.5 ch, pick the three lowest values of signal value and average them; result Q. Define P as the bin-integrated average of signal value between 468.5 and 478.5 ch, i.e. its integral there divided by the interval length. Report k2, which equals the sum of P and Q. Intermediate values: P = 17.8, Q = 16.9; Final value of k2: 34.7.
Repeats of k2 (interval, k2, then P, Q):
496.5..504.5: 39.3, 19.9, 19.4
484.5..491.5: 35.4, 18.0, 17.4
